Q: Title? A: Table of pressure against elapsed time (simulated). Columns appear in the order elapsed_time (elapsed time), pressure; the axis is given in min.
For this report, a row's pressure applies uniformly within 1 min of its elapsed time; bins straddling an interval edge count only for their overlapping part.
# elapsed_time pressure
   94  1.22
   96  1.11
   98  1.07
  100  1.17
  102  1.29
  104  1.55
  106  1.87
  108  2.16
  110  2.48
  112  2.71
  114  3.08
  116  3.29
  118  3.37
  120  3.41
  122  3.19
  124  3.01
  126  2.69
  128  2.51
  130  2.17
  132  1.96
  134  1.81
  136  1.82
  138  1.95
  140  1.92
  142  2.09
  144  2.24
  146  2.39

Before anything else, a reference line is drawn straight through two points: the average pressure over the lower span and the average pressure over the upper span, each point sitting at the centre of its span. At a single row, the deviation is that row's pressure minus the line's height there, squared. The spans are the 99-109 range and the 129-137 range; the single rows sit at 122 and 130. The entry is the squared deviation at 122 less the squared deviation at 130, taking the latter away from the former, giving 1.8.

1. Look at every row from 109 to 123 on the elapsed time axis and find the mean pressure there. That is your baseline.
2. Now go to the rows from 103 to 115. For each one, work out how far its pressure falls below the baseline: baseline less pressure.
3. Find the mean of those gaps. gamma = 0.8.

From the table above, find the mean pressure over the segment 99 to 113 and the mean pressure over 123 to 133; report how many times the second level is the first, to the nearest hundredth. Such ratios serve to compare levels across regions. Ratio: 1.31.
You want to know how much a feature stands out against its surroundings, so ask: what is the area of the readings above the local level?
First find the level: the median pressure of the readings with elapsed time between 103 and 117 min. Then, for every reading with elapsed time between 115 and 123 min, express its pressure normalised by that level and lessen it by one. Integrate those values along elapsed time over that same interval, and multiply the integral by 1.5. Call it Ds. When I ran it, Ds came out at 4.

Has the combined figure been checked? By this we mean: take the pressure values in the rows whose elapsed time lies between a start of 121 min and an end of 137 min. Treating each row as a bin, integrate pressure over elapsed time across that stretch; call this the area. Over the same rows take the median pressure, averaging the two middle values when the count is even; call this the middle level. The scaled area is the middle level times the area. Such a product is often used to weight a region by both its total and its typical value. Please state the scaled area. 90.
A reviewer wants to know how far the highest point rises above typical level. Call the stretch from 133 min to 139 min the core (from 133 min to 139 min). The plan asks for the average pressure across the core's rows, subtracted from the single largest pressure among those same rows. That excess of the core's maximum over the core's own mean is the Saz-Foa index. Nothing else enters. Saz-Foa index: 0.1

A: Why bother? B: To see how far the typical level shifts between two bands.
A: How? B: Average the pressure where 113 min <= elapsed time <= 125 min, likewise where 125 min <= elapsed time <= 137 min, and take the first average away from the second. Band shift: -1.1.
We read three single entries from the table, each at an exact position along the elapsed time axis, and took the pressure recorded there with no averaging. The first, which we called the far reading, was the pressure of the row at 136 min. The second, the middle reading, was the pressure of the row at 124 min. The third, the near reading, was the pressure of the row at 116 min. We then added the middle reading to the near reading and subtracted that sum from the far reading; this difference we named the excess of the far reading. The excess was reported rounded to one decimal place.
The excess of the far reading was -4.5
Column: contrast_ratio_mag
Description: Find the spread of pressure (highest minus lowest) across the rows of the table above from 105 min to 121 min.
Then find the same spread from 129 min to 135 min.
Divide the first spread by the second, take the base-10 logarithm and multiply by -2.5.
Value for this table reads -1.6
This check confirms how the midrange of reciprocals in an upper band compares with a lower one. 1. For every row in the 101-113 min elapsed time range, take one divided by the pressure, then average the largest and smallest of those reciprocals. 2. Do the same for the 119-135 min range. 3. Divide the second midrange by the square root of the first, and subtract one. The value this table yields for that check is -0.44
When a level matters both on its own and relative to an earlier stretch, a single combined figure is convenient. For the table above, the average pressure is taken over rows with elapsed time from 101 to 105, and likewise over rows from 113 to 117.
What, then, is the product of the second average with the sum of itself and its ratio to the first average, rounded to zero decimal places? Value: 17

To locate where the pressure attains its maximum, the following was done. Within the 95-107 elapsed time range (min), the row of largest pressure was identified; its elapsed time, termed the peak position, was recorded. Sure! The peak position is 106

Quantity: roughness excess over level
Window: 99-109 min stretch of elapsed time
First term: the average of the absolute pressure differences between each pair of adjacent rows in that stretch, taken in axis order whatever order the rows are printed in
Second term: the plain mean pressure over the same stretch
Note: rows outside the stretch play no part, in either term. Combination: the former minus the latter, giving -1.36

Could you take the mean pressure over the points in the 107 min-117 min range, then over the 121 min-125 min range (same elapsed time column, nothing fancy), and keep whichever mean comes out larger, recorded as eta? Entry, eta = 3.1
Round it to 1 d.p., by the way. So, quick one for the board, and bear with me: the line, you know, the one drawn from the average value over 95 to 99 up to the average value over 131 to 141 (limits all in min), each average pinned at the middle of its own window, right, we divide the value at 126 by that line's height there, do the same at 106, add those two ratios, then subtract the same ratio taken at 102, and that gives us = 2.0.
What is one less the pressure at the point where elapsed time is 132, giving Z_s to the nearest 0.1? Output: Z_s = -1.0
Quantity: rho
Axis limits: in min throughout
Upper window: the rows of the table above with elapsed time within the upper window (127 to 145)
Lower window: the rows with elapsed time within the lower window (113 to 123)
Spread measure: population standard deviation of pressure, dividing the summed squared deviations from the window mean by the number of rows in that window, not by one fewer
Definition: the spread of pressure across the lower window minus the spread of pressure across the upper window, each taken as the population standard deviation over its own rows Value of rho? -0.1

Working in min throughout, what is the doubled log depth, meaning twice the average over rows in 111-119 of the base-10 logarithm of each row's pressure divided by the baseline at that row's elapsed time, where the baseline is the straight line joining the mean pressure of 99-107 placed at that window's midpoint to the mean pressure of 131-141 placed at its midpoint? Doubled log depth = 0.56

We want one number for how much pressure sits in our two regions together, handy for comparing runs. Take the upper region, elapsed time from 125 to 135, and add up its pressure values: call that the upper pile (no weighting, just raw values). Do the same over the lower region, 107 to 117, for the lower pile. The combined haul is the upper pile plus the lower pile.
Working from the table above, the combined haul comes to 25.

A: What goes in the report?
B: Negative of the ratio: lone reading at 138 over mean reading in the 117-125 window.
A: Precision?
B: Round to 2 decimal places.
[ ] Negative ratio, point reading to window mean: -0.60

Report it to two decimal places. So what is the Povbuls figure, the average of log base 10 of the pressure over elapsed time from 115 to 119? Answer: 0.52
